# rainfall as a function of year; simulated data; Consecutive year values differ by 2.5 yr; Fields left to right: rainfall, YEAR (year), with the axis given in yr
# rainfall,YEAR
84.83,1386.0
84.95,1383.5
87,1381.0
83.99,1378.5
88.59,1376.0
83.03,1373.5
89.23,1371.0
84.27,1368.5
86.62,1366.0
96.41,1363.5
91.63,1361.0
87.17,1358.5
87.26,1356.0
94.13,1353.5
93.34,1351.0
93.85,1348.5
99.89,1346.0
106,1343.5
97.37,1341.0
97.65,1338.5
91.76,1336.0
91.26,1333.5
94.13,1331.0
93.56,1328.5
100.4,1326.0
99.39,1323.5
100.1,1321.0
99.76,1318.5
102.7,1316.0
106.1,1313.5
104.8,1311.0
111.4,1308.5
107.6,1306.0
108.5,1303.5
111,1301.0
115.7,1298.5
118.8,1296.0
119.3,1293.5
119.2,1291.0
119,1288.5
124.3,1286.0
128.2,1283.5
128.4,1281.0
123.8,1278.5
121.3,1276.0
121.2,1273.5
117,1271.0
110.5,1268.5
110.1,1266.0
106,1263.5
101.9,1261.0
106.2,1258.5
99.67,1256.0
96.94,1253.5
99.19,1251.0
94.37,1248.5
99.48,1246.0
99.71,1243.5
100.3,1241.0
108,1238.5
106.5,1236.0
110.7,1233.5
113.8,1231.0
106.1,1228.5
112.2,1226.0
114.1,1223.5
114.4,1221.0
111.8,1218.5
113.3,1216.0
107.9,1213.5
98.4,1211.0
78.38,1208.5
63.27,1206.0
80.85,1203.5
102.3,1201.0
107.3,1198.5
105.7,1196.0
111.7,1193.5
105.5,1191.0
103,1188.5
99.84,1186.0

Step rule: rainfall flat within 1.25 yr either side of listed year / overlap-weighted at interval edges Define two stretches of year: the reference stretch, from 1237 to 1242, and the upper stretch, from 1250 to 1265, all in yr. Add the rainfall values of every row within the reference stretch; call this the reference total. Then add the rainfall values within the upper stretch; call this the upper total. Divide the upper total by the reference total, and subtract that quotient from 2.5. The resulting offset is -0.4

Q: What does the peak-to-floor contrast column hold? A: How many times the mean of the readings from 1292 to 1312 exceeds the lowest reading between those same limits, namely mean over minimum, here 1.07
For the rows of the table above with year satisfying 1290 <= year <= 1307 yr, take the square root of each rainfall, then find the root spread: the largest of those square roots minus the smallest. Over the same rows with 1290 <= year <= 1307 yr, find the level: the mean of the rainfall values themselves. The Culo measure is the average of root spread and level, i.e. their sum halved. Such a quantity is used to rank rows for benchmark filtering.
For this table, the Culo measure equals 57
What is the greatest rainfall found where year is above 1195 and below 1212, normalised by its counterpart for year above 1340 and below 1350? 1.01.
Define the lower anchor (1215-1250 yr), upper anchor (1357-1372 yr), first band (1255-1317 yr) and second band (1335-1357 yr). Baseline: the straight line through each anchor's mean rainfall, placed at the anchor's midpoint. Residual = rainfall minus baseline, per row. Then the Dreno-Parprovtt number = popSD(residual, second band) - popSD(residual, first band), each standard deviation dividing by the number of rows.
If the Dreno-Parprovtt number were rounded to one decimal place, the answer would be -3.8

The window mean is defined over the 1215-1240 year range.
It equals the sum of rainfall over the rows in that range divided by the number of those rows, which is 111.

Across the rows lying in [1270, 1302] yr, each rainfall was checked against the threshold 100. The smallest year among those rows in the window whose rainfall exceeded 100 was 1271.0 yr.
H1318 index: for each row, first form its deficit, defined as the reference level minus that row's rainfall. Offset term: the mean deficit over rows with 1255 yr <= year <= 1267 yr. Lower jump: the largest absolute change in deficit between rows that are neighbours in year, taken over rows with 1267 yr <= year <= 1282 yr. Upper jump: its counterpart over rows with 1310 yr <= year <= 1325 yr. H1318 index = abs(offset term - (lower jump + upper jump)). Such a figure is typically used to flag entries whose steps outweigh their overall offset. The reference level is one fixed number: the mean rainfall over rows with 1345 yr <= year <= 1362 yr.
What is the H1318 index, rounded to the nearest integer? 22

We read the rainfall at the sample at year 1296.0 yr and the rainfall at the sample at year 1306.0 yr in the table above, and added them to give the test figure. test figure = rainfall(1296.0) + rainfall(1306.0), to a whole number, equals 226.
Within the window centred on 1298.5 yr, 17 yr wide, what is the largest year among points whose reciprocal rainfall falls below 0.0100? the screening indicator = 1306.0 yr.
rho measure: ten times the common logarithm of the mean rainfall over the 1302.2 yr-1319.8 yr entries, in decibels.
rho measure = 20.2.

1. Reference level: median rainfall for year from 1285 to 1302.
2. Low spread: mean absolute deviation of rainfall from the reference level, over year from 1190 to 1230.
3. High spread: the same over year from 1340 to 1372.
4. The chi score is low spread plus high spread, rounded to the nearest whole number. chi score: 43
